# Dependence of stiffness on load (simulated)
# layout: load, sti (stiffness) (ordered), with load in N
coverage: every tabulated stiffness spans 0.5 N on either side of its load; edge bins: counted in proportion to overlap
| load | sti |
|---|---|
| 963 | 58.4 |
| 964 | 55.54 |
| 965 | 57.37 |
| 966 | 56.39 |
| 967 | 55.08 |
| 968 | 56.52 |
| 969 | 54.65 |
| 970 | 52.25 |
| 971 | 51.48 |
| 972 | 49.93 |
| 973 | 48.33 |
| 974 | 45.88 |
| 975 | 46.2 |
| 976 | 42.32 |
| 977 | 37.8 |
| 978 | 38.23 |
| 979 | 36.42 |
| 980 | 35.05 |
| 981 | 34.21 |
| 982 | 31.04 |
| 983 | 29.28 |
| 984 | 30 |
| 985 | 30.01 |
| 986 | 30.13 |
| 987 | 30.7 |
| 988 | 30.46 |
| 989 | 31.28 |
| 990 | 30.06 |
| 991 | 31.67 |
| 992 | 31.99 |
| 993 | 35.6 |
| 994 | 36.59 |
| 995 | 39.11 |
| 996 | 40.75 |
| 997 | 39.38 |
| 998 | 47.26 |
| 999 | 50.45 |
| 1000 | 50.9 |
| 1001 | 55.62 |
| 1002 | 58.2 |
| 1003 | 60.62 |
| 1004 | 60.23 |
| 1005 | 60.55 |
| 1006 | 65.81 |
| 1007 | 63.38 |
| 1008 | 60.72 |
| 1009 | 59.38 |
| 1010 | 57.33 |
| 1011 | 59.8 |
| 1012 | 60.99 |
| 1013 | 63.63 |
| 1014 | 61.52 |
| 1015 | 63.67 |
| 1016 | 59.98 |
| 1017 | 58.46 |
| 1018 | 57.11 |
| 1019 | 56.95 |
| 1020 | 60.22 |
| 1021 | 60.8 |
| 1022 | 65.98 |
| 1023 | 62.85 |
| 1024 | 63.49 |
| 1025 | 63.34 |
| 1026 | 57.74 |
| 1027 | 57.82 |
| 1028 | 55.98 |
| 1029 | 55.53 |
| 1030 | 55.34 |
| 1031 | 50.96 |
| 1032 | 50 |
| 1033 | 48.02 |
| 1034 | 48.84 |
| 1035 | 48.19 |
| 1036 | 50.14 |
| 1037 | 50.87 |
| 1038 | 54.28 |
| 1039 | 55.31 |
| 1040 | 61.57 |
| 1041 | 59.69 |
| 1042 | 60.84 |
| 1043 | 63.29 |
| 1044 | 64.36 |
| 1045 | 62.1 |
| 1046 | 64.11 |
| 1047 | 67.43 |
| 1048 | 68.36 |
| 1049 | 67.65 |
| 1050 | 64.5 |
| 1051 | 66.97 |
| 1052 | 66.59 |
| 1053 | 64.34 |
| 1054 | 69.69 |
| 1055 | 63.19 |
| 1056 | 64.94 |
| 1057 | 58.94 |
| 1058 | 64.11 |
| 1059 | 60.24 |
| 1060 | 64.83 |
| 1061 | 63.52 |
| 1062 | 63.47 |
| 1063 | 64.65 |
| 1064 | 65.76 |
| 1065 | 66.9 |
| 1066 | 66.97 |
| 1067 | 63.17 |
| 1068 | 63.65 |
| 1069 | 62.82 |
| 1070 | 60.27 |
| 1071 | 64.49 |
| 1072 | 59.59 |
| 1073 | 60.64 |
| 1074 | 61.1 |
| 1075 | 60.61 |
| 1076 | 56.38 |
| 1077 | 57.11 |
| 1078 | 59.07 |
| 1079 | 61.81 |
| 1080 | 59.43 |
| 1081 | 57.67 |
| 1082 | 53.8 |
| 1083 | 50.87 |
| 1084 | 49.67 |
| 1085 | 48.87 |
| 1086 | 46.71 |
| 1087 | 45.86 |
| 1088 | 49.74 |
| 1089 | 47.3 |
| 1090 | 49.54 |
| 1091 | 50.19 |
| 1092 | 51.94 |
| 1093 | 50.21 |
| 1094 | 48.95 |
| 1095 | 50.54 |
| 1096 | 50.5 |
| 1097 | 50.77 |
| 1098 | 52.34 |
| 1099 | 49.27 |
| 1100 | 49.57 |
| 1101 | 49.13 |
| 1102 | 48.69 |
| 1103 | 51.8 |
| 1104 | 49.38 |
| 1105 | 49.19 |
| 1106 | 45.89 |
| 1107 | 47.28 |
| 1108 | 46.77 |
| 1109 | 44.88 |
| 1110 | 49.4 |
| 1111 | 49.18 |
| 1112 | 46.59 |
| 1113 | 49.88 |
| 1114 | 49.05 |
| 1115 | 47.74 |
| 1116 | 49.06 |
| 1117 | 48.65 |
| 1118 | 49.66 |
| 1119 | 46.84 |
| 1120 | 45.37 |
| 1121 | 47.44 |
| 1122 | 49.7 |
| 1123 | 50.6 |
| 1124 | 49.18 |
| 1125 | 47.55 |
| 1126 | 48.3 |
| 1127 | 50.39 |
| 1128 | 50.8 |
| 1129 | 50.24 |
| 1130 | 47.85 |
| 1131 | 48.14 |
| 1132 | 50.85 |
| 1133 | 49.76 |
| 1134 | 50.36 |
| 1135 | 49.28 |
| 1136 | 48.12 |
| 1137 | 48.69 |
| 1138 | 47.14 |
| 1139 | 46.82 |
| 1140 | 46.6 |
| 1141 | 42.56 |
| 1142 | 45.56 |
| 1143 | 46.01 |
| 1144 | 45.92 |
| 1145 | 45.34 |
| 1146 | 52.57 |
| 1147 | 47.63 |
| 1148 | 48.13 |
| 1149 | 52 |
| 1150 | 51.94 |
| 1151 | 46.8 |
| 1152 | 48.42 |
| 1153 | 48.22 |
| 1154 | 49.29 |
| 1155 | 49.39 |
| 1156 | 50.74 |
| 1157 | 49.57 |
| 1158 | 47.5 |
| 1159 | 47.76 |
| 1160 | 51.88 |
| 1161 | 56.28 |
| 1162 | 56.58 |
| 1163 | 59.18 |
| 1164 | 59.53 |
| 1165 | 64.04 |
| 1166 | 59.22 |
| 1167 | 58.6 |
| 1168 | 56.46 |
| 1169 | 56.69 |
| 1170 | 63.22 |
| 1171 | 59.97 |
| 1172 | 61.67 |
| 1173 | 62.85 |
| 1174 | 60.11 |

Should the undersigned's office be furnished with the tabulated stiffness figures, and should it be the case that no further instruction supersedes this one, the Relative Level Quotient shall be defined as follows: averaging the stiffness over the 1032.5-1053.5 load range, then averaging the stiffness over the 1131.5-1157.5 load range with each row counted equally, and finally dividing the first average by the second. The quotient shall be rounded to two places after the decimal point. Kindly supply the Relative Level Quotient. 1.24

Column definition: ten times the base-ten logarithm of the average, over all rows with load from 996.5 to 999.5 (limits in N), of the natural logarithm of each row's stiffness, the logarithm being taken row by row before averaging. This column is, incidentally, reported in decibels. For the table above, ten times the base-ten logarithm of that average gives 5.8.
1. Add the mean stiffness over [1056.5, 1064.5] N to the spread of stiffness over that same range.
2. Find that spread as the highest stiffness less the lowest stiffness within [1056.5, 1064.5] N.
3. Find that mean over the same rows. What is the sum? 70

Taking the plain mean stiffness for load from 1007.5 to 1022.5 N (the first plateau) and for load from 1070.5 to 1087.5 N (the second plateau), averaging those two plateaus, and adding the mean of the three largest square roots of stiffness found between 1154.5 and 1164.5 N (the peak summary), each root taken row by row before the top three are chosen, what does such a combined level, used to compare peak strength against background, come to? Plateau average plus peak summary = 66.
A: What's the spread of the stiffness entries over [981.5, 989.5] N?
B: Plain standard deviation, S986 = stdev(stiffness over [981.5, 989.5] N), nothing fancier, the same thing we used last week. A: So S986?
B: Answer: 0.6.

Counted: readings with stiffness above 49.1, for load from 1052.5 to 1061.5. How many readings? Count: 9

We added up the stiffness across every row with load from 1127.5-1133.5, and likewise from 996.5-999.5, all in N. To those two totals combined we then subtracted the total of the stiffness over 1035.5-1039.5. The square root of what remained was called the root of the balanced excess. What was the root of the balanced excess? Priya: 15.0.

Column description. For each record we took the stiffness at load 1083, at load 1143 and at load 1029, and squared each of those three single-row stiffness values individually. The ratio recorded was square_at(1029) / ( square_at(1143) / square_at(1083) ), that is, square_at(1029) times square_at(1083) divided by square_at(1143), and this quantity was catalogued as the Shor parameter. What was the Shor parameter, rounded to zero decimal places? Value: 3769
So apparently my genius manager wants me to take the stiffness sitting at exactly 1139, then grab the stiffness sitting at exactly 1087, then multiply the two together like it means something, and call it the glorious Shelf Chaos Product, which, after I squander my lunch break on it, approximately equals 2147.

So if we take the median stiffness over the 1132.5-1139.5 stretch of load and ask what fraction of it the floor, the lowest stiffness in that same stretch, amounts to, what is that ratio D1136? 0.962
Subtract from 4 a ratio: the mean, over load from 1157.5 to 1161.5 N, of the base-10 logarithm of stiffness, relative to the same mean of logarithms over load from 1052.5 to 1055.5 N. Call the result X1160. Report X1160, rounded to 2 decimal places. 3.06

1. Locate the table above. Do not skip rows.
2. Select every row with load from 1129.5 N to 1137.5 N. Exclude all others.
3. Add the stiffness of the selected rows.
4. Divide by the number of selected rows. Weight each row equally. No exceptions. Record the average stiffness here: 49.1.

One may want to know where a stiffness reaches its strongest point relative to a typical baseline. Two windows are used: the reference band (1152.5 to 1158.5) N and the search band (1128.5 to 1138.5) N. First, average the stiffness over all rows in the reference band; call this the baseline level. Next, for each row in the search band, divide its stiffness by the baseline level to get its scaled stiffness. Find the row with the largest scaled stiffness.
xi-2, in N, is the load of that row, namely 1132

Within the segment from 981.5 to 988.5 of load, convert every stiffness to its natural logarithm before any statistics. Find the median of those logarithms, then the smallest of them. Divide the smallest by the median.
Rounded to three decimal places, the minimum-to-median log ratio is 0.992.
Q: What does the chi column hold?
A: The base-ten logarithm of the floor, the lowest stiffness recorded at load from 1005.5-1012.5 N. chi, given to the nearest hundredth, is 1.76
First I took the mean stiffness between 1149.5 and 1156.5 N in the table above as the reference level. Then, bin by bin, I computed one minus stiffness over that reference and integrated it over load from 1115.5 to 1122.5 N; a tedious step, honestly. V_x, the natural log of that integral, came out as -1.8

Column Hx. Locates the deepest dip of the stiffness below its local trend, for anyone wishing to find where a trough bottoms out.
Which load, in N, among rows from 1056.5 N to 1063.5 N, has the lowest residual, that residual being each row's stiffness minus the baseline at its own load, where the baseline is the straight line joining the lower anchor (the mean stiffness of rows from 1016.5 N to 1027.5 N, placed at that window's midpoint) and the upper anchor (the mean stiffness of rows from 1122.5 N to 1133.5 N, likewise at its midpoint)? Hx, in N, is 1057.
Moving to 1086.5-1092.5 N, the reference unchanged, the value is 1087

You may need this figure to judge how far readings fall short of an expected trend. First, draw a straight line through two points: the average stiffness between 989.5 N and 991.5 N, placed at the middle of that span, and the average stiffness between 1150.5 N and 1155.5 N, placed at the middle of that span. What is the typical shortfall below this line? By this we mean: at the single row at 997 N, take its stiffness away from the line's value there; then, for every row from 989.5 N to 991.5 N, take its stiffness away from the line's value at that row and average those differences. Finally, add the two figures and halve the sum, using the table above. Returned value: -3.9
